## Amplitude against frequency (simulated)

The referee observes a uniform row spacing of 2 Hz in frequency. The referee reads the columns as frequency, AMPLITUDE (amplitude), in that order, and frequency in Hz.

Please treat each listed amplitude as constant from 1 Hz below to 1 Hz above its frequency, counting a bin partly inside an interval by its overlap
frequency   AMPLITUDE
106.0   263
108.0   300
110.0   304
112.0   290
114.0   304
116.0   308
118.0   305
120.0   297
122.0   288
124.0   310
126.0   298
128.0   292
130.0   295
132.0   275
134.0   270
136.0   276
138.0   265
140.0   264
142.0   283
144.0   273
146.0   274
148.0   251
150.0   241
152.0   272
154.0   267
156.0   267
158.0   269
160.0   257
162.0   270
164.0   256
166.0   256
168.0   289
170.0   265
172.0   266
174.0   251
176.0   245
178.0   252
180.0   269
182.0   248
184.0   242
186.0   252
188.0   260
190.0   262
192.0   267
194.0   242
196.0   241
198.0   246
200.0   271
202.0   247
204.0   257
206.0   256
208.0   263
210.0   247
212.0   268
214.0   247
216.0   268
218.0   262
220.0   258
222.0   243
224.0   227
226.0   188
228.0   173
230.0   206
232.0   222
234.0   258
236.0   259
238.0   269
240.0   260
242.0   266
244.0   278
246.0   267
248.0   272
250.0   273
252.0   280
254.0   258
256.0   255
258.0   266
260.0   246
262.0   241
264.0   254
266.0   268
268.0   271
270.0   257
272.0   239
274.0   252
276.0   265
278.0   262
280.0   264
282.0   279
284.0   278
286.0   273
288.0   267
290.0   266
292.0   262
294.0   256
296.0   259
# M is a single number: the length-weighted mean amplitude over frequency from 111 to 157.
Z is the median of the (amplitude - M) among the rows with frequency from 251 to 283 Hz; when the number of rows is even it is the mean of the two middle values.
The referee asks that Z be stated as -21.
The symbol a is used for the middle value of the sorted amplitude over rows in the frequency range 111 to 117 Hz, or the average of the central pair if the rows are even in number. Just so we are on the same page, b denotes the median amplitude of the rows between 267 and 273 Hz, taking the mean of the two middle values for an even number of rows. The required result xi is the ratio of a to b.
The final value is 1.18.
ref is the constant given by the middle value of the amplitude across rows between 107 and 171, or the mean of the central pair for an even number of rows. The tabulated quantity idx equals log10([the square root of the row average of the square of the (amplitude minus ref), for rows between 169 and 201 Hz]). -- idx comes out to 1.34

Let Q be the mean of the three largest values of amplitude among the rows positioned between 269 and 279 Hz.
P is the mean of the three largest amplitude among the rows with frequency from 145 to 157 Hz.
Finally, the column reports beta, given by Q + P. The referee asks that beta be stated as 532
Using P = 271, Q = 261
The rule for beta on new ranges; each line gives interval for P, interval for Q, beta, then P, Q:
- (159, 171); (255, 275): 543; 275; 268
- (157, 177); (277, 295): 553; 276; 277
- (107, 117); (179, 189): 566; 305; 260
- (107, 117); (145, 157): 576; 305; 271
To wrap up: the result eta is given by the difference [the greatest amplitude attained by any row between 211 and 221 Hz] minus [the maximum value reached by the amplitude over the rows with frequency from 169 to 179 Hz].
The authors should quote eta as 2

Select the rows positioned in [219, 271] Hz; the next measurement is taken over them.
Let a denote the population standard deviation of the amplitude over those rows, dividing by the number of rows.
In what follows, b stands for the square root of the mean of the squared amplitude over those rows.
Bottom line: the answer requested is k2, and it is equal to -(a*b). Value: -6675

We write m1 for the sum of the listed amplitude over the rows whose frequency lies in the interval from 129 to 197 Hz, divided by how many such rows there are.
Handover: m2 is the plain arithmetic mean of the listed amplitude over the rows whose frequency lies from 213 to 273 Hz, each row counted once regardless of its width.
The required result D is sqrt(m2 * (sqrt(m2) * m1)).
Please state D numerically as 1022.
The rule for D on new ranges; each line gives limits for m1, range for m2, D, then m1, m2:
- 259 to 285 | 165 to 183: 1044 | 260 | 260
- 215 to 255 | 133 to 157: 1043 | 249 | 267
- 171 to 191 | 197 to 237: 983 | 255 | 243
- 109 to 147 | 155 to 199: 1092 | 288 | 258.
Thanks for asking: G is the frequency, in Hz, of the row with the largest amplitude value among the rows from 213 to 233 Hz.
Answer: 216.0 Hz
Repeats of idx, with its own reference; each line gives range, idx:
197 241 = 1.59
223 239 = 1.77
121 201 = 1.27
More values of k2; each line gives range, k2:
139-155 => -3379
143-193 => -2950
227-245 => -8152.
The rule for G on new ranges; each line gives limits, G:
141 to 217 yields 168.0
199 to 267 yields 252.0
